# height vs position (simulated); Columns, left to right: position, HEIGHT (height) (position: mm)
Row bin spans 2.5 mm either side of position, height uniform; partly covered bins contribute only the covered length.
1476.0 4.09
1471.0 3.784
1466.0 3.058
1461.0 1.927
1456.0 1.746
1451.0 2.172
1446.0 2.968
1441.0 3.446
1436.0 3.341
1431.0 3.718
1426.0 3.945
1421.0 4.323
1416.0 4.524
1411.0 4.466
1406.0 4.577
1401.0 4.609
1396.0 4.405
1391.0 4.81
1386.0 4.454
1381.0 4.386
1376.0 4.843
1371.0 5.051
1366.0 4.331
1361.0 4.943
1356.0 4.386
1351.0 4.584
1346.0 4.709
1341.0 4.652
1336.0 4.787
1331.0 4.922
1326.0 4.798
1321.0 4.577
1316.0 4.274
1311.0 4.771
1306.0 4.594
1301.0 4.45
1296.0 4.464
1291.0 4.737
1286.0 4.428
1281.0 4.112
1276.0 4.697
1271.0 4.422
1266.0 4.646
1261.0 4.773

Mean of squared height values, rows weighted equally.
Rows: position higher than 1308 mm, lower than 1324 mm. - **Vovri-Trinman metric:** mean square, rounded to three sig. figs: 20.7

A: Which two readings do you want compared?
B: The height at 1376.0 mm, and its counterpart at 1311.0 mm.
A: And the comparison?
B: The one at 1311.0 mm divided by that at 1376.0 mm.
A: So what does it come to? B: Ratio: 0.99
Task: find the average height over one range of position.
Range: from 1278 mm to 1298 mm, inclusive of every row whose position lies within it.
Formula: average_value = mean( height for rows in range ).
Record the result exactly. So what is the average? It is 4.44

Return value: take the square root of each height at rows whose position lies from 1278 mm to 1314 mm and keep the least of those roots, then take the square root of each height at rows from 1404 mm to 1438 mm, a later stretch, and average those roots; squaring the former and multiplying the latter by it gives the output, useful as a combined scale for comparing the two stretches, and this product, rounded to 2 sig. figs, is 8.3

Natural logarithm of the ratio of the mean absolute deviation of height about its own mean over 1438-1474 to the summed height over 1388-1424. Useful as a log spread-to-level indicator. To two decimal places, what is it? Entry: -3.86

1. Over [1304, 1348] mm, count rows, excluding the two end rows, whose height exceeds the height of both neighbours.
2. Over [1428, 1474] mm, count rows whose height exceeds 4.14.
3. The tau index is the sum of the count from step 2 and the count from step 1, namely 2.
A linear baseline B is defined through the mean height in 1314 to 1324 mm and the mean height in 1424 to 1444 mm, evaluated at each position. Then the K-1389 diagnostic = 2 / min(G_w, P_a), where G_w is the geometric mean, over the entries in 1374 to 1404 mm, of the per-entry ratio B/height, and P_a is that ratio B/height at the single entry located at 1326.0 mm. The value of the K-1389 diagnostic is 2.33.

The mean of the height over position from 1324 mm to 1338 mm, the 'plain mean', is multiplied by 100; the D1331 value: 484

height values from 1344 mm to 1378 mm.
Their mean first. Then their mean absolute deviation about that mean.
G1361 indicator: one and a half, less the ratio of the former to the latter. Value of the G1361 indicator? -20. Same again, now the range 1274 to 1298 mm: -23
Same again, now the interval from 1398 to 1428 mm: -23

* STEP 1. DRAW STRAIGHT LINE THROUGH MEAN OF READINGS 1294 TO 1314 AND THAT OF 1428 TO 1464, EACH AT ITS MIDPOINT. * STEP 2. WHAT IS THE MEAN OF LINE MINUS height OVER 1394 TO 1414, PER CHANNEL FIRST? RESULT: -1.21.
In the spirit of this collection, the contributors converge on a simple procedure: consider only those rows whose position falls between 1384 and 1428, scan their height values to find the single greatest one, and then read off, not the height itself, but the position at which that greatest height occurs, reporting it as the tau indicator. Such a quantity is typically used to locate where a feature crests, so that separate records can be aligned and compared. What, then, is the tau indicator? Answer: 1391.0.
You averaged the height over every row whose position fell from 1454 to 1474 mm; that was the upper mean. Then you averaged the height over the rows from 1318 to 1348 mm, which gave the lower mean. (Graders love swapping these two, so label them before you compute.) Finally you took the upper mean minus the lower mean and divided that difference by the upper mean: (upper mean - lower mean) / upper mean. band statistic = -0.8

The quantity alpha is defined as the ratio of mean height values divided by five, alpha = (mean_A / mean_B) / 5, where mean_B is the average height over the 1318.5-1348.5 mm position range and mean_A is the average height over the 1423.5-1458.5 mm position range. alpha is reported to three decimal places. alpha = 0.129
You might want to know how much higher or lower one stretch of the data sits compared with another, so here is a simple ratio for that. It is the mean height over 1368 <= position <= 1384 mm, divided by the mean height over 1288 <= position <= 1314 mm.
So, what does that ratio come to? 1.03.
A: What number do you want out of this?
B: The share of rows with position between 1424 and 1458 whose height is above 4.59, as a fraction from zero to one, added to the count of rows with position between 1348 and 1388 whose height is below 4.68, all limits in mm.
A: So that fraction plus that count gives 5.0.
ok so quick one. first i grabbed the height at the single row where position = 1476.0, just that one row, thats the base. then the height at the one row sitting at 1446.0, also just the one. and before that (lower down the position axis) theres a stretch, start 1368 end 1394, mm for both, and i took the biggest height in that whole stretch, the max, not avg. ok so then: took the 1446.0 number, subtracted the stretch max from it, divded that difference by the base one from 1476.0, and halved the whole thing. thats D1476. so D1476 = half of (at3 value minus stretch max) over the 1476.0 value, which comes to -0.25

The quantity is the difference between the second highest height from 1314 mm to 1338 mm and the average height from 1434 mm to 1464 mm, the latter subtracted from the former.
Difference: 2.2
